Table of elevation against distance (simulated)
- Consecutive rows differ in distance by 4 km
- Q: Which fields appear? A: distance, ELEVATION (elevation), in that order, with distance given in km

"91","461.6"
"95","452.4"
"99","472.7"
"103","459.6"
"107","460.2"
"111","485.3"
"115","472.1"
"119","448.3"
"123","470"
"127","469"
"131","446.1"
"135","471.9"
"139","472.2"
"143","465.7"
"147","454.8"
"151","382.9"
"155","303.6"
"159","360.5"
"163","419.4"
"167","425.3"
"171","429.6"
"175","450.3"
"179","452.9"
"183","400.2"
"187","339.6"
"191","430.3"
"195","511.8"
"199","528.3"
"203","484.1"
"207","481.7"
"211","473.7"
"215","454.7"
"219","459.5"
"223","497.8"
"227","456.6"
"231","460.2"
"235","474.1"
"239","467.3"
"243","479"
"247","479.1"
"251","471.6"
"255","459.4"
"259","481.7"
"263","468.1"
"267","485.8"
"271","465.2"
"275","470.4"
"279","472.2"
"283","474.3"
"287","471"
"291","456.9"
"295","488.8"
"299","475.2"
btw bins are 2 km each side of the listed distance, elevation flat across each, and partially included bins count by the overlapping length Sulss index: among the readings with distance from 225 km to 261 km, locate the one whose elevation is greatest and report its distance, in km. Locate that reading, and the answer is 259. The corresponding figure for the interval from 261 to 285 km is 267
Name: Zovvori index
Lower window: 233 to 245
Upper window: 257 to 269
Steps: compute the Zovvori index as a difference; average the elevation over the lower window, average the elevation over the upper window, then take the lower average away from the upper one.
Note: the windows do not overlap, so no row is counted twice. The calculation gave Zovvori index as 5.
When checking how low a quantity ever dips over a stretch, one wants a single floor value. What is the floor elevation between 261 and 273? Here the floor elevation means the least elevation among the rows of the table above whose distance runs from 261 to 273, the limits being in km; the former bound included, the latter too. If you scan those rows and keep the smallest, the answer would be 465.2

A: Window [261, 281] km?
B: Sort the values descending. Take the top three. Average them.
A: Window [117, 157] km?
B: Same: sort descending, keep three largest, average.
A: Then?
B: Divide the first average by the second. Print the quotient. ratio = 1.01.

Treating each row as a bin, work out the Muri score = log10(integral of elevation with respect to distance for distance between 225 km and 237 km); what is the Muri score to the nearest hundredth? 3.75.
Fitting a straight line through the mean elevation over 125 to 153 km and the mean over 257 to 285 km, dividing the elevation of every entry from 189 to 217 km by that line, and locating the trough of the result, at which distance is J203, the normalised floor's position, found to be 191 km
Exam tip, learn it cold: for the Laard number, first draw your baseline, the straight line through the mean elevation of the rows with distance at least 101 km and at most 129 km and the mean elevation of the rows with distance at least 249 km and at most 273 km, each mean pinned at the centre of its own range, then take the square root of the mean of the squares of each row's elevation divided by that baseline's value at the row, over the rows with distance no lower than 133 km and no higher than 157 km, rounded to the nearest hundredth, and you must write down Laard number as 0.92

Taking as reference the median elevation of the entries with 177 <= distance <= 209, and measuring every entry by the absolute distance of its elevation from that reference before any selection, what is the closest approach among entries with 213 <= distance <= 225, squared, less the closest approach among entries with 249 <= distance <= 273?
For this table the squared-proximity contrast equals 60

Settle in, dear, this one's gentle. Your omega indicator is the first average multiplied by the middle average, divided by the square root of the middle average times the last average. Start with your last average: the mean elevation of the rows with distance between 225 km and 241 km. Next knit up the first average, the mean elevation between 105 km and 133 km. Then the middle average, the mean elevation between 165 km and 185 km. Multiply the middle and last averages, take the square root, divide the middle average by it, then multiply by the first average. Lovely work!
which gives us 448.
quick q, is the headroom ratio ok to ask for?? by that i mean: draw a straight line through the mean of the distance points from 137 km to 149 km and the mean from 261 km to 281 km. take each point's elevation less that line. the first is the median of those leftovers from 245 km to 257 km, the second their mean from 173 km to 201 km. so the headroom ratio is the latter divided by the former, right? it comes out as -42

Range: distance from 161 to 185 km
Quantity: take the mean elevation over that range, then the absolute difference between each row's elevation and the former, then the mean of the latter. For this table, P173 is 15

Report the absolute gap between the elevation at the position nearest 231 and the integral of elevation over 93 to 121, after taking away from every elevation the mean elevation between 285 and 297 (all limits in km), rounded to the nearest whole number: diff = 208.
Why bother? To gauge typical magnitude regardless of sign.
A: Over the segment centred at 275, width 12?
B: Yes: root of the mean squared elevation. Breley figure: 469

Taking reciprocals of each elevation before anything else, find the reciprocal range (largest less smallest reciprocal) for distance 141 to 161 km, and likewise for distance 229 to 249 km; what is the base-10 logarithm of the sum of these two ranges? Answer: -2.91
